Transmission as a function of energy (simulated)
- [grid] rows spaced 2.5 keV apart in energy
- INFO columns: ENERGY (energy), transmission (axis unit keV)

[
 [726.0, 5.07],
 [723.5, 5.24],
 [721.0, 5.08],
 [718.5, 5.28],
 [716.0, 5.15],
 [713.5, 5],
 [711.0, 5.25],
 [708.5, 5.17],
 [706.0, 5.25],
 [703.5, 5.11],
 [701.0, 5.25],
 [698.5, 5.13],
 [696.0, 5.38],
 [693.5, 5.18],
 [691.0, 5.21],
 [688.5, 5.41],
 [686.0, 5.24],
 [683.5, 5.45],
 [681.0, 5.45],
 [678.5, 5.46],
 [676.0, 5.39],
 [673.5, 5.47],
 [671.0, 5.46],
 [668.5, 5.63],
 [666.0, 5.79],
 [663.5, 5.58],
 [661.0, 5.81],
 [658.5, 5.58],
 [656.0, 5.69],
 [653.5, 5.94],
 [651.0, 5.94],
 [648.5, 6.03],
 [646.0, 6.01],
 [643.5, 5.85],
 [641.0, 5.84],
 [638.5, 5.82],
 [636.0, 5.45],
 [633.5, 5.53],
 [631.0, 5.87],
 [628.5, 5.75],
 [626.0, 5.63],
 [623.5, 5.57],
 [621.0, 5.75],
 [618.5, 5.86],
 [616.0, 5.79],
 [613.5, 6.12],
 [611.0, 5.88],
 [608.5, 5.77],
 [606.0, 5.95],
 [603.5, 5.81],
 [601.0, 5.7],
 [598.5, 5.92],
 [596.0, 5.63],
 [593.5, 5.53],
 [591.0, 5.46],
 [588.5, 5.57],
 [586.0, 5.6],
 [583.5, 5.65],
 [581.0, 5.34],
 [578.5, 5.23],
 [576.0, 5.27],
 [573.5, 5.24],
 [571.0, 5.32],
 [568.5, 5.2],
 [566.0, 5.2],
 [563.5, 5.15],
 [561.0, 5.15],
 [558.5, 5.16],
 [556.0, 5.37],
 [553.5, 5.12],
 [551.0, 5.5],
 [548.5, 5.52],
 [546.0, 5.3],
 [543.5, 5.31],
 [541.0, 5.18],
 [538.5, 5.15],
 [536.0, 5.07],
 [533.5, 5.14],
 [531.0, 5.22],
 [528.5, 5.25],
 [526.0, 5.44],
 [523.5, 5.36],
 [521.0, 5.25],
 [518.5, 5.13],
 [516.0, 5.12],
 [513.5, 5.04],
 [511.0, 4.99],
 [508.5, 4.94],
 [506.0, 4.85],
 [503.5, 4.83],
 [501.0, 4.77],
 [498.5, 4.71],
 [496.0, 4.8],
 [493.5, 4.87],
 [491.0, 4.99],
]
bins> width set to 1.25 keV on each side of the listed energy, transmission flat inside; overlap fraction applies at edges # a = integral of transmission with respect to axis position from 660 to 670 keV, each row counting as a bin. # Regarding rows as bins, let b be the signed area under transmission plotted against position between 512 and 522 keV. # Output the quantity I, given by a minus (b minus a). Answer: 63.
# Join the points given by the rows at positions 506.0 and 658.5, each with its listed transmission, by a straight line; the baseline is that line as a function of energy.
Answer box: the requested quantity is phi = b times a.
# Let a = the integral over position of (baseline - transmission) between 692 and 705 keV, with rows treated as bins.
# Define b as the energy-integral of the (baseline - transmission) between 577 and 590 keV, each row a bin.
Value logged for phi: -24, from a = 7.3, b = -3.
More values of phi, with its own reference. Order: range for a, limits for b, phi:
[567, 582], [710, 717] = -6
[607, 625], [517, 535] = 44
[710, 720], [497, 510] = 1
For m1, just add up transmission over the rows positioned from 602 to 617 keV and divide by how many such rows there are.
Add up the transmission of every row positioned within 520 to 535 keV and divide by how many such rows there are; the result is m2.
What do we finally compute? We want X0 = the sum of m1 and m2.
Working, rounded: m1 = 5.9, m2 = 5.28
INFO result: 11.2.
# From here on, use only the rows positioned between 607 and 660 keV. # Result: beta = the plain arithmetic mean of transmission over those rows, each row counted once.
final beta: 5.79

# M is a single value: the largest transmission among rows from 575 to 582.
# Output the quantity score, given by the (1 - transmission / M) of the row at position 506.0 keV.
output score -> 0.092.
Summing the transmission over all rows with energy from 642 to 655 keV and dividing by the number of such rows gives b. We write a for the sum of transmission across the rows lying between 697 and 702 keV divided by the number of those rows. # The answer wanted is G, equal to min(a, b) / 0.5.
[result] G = 10.4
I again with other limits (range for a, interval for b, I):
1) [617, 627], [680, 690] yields 60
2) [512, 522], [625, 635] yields 46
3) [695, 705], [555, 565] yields 52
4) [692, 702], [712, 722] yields 53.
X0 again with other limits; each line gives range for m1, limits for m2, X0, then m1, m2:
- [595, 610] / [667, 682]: 11.3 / 5.8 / 5.48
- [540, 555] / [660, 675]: 10.9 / 5.3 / 5.62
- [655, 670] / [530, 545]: 10.9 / 5.7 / 5.18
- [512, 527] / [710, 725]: 10.4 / 5.2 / 5.17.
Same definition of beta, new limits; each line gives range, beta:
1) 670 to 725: 5.27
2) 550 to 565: 5.24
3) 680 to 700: 5.31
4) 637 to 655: 5.92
